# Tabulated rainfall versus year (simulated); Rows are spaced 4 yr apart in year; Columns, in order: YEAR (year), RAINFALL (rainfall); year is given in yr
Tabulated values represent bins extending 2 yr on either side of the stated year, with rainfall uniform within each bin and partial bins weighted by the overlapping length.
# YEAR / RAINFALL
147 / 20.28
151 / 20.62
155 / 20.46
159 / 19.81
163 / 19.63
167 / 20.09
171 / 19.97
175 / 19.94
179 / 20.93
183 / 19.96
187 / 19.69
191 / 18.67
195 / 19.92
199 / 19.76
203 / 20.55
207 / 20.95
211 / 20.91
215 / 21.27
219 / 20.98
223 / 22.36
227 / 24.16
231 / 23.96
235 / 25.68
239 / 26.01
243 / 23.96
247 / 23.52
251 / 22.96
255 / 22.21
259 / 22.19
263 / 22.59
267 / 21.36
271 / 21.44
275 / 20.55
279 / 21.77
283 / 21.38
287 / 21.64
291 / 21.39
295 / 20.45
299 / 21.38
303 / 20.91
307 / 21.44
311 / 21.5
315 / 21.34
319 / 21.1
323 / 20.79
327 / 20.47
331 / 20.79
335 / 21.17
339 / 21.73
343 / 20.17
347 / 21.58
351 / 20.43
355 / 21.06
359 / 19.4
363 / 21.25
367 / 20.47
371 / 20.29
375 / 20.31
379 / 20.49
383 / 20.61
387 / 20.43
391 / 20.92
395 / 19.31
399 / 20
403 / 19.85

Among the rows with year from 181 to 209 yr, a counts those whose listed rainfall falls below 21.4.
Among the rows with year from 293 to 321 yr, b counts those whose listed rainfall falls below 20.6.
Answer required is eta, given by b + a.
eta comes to 8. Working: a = 7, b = 1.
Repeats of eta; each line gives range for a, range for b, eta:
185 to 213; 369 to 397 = 12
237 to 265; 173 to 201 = 6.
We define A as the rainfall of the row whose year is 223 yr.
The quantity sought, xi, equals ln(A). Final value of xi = 3.11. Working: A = 22.36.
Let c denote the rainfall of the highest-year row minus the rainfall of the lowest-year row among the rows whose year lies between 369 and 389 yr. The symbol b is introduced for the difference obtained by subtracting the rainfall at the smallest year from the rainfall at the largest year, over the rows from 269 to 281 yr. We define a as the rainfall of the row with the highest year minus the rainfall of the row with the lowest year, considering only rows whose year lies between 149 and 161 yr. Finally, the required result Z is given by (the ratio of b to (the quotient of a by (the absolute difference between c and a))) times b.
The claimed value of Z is -0.1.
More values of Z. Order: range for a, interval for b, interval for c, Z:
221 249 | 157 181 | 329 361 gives 2.8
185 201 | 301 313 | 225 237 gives 7.2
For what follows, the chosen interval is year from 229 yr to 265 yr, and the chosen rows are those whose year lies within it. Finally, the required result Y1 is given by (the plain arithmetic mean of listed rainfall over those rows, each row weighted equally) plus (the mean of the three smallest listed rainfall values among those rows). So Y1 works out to 46.0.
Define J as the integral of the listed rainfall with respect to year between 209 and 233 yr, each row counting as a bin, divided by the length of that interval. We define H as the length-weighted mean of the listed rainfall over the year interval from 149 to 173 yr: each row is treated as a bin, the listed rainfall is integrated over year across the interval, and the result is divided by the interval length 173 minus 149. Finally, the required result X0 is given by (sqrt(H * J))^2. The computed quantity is 448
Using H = 20.1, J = 22.3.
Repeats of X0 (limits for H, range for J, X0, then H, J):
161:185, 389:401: 403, 20.1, 20.1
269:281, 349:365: 436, 21.3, 20.5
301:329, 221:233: 495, 21.1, 23.5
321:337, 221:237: 500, 20.8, 24.0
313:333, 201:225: 442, 20.9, 21.2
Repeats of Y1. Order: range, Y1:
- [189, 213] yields 39.6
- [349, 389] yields 40.5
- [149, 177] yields 39.9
